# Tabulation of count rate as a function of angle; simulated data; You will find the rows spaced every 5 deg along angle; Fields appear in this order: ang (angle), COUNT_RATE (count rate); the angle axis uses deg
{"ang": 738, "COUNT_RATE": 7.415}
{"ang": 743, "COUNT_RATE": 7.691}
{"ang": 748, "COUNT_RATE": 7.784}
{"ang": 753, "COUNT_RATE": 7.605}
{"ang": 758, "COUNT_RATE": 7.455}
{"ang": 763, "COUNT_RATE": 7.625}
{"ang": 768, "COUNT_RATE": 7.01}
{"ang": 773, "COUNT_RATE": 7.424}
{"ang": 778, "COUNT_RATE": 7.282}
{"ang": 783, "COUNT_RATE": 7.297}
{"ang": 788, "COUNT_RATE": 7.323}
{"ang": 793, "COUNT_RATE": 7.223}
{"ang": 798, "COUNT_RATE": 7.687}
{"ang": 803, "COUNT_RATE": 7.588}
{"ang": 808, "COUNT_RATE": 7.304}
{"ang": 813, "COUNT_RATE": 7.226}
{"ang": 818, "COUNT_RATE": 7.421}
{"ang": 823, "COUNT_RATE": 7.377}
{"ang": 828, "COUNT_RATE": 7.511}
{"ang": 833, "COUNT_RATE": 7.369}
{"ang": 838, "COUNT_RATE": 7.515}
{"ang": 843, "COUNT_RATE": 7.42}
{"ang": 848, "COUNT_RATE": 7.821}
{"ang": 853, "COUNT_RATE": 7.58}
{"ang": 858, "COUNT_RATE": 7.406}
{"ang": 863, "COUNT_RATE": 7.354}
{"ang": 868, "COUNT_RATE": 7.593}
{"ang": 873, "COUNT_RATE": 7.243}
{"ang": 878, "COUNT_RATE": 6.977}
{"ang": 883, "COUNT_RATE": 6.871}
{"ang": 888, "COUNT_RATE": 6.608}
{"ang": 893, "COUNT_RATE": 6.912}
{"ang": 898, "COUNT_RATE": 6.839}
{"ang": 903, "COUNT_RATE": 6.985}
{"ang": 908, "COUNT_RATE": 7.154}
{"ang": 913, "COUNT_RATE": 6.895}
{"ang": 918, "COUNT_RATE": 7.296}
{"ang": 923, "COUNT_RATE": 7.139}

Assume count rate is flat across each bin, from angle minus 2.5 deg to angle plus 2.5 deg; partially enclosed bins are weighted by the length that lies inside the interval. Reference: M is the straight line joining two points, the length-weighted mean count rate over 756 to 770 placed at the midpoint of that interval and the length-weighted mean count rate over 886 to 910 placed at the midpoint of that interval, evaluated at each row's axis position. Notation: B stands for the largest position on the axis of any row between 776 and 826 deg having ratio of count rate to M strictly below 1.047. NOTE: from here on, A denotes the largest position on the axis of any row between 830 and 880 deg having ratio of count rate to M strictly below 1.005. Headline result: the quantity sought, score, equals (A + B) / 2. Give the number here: 850.5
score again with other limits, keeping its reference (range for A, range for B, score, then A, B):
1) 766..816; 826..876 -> 843.0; 813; 873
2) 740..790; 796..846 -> 813.0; 783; 843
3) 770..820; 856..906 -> 858.0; 813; 903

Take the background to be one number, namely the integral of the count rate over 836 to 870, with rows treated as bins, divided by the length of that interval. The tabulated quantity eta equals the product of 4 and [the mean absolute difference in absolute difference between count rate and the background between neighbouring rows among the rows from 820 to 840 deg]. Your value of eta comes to 0.56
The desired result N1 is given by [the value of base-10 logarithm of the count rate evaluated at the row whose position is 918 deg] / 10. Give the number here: 0.086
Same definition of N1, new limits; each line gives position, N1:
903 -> 0.084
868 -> 0.088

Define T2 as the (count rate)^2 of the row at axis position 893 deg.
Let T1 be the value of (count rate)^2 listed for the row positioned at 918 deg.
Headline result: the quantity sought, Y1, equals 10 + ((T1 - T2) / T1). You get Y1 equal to 10.1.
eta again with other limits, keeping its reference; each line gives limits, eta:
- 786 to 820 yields 0.52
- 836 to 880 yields 0.62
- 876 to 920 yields 0.86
